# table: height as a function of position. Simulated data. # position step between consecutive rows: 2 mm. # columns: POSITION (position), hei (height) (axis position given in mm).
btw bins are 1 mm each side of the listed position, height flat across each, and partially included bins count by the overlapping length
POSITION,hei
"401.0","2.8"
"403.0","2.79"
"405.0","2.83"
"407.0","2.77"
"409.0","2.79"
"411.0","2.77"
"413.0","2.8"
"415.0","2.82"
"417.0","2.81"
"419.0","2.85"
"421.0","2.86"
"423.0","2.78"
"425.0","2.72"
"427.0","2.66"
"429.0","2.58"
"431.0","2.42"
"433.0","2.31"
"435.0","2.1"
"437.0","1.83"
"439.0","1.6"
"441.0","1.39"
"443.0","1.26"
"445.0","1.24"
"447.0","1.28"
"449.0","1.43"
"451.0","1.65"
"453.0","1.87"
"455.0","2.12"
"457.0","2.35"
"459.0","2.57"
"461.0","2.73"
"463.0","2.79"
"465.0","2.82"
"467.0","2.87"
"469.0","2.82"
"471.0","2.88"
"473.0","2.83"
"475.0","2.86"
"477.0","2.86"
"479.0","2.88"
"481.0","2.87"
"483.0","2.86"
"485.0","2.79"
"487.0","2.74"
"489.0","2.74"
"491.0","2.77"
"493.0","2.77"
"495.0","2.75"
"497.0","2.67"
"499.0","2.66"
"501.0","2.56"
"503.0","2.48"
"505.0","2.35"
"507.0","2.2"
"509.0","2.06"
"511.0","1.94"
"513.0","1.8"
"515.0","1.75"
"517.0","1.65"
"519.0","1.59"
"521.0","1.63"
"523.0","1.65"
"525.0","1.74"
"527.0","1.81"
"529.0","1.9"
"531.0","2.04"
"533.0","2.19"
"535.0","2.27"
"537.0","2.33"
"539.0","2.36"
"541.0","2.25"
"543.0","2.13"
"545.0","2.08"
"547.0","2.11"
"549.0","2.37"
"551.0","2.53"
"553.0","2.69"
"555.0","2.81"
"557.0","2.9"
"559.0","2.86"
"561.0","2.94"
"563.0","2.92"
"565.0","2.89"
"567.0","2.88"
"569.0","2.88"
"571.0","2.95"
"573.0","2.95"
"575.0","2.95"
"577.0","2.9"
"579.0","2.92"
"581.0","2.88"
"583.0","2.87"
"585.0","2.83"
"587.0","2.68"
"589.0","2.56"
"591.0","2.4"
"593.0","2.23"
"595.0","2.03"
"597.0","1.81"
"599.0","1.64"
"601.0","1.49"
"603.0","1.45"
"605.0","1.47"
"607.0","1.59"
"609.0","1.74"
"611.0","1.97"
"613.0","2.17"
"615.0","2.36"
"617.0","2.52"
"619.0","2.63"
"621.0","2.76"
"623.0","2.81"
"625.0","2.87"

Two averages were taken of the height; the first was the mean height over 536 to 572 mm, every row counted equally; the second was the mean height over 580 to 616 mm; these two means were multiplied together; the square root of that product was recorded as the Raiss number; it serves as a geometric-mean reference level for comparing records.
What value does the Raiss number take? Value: 2.35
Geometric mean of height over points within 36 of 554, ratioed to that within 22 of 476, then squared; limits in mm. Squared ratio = 0.79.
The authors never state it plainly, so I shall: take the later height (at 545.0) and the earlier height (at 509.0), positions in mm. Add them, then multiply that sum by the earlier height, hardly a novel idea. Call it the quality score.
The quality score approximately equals 8.5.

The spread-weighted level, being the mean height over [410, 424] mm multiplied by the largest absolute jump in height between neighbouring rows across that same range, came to 0.23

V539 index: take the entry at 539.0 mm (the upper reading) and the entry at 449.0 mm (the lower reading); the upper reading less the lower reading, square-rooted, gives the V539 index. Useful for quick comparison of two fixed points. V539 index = 0.96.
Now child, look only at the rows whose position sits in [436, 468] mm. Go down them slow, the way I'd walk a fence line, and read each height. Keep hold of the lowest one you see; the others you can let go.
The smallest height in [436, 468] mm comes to 1.24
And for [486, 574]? 1.59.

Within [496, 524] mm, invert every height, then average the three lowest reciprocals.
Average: 0.380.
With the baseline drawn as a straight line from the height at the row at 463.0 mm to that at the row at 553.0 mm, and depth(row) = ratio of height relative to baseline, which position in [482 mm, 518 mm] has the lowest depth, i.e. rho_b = 517.0 mm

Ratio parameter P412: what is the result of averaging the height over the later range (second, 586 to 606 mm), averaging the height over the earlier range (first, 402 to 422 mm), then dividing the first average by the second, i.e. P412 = 1.42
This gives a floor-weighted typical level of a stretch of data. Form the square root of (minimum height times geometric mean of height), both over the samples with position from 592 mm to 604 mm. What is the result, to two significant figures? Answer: 1.6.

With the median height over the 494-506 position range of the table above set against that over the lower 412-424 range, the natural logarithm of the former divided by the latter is -0.08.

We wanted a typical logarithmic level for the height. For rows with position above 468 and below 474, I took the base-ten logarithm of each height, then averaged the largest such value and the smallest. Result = 0.45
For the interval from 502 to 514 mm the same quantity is 0.32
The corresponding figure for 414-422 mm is 0.45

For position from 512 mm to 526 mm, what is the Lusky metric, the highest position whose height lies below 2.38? 525.0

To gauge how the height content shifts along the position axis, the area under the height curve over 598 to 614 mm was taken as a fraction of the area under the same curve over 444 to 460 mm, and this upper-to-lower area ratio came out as 0.93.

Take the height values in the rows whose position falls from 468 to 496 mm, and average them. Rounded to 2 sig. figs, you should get 2.8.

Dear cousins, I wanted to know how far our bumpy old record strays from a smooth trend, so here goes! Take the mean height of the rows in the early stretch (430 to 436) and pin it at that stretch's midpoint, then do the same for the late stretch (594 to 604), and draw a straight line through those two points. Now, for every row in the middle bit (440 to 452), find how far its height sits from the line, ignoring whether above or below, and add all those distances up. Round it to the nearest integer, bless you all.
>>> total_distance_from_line 5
